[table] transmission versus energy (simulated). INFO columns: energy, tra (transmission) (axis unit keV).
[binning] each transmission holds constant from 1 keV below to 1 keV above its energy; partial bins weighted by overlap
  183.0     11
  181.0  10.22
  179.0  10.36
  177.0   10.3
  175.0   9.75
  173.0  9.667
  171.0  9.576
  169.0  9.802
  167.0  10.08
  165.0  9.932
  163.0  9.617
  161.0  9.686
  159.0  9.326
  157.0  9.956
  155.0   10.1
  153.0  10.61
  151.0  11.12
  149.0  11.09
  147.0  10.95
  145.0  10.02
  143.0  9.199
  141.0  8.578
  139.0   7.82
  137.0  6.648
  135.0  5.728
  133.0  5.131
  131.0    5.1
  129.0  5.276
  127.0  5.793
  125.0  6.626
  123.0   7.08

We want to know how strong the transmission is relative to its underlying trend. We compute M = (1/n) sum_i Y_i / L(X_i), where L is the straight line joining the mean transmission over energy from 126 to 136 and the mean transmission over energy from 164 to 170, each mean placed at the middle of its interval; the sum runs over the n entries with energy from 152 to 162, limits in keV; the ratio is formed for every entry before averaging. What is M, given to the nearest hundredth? 1.15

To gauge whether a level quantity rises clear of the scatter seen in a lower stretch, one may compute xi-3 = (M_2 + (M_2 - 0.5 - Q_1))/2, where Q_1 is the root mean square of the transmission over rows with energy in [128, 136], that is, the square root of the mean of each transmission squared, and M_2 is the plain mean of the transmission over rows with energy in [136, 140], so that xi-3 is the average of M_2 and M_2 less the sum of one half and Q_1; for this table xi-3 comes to 4.3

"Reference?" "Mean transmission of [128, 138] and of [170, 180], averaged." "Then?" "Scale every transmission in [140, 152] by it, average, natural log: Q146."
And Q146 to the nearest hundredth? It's 0.27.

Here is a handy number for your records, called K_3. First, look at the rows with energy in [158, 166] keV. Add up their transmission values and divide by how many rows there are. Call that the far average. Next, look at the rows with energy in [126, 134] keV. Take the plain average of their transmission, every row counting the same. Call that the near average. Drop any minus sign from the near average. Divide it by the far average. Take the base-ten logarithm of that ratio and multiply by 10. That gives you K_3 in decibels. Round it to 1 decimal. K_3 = -2.6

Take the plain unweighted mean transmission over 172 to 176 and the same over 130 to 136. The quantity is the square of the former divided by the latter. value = 18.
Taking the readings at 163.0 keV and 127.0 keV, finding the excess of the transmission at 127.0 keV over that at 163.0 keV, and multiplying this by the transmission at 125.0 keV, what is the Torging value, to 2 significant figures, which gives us -25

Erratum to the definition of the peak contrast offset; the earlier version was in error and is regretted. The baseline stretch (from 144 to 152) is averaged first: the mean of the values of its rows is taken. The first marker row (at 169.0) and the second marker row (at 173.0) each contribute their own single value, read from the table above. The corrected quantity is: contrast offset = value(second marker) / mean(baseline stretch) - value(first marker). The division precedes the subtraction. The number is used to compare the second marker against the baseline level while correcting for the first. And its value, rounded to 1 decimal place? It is -8.9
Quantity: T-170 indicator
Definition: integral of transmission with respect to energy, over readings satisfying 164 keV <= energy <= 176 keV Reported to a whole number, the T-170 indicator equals 118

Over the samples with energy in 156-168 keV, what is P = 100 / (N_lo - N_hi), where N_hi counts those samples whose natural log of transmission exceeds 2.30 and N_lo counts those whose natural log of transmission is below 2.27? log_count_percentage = 100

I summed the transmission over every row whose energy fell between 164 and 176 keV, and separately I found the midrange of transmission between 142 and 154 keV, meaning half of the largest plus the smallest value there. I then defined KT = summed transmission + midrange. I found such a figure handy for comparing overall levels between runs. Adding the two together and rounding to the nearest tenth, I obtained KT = 69.0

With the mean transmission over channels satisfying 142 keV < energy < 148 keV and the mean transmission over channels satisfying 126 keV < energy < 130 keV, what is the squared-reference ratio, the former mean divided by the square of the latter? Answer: 0.33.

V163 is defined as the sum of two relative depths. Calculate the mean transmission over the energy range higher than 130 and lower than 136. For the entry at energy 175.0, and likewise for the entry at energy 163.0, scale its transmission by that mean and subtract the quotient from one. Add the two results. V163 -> -1.64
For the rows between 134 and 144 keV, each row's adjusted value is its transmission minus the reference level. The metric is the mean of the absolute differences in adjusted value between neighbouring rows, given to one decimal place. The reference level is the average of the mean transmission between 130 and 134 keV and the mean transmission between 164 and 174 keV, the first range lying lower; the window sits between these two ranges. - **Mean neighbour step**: 0.9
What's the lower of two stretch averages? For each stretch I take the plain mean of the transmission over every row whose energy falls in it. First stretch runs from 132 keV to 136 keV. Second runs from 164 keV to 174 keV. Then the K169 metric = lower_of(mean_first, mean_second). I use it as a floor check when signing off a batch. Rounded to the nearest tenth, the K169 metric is 5.4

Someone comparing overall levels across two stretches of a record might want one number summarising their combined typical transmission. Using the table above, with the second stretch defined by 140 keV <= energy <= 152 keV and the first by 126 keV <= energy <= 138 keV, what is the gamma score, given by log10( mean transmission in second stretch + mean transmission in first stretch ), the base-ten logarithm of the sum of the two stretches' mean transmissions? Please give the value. 1.20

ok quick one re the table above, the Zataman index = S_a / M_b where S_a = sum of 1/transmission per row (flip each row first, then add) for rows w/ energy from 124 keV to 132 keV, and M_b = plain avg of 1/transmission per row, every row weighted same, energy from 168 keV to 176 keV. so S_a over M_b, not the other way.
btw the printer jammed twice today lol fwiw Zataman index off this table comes 6.9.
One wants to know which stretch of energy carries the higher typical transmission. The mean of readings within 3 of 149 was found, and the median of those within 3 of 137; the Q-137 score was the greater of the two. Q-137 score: 11.1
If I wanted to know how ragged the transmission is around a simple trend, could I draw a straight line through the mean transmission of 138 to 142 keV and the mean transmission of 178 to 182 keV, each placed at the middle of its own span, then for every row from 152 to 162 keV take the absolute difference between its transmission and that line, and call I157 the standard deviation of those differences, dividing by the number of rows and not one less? 0.6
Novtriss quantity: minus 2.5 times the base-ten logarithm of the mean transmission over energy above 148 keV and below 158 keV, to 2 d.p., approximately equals -2.56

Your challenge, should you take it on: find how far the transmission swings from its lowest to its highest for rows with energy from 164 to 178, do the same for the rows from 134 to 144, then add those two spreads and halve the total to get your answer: 2.10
